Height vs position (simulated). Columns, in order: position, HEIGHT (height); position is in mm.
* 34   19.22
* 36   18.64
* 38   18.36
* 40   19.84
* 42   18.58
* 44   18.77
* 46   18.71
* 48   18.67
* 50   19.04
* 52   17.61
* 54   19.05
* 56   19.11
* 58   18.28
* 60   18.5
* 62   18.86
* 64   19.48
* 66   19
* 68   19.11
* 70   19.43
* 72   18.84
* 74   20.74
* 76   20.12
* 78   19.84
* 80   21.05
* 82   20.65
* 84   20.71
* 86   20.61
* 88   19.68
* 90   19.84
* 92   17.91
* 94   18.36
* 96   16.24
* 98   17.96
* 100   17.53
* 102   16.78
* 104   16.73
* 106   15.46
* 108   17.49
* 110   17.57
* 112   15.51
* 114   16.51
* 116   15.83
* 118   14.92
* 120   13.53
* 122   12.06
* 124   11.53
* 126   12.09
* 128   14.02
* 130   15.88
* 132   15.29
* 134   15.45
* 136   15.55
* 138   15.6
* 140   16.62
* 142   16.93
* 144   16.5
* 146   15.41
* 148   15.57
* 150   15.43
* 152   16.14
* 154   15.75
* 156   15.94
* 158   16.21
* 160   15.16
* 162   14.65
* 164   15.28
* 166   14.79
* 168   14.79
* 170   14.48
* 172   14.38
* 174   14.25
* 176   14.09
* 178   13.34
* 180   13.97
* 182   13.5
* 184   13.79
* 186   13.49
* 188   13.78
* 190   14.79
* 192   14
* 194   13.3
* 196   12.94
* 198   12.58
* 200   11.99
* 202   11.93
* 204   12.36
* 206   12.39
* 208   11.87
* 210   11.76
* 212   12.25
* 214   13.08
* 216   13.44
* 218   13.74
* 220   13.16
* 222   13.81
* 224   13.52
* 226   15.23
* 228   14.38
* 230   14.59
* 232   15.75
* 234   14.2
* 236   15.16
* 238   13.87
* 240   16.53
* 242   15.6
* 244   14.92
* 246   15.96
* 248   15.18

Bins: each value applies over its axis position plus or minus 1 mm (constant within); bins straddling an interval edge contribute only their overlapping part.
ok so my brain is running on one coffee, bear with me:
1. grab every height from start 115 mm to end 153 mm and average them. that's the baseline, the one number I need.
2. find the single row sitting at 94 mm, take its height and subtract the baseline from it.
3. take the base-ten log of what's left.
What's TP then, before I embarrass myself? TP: 0.53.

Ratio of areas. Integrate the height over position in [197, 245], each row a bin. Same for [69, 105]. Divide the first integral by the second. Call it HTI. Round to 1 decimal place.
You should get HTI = 1.0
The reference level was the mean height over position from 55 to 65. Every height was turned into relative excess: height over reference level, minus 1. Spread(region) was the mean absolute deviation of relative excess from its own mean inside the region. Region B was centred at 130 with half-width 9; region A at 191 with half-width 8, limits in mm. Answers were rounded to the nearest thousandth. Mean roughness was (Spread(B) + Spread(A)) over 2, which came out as 0.054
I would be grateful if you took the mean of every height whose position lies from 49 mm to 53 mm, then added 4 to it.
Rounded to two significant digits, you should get 22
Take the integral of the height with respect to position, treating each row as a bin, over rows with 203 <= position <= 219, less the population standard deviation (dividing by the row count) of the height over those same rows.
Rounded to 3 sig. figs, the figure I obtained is 201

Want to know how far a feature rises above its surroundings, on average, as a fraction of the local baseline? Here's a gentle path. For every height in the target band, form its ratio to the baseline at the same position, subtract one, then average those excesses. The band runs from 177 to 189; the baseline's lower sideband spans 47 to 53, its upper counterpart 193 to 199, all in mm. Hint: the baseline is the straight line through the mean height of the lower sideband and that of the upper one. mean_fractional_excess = 0.016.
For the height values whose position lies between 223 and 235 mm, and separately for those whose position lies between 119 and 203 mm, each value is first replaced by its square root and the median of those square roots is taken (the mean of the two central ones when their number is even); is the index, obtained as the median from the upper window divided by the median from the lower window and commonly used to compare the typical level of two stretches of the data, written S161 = 0.997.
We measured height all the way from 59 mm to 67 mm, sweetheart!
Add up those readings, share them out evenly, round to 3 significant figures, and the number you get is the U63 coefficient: 19.0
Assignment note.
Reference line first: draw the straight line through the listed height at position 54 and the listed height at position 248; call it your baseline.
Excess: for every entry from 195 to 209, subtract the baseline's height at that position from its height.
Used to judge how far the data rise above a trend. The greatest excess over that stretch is -3.3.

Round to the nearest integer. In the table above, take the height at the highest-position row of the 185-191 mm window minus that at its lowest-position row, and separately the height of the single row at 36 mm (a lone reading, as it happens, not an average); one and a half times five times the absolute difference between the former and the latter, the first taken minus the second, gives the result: 130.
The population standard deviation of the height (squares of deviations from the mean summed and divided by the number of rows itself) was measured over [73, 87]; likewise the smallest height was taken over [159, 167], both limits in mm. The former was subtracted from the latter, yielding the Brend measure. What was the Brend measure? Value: 14.3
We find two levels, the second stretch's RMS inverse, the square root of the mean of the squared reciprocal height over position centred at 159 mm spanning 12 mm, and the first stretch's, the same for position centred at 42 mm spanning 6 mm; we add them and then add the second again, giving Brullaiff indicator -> 0.182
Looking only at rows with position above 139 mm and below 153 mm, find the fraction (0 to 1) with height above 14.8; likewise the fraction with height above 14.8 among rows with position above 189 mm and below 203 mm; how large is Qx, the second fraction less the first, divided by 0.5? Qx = -2.0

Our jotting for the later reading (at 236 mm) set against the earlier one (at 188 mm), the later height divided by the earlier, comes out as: 1.10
